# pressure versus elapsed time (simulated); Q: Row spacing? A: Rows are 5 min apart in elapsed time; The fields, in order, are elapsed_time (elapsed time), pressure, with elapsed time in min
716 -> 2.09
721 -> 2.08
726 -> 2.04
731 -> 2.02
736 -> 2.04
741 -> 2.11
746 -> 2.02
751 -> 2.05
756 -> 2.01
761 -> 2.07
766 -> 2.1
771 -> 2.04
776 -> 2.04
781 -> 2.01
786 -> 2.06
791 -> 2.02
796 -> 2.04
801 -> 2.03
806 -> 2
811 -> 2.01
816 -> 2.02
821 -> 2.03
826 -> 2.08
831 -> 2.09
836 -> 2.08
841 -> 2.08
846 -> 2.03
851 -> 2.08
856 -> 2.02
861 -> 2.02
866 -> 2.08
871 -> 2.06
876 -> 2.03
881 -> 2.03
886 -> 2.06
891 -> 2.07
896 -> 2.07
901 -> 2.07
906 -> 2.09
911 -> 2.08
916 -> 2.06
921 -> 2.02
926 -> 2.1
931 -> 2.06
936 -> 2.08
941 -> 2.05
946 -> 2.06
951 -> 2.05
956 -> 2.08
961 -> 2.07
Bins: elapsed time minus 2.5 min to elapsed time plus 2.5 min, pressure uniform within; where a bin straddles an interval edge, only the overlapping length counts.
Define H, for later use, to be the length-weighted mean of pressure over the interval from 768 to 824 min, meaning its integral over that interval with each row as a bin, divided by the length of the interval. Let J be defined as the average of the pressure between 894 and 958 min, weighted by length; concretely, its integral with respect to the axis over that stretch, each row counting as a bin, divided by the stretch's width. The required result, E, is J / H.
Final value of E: 1.02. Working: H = 2.028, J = 2.07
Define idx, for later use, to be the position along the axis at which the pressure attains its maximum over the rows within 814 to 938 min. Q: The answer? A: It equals 926 min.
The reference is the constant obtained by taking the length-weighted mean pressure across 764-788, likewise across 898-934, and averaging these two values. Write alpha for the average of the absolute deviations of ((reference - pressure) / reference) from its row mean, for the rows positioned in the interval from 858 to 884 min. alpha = 0.010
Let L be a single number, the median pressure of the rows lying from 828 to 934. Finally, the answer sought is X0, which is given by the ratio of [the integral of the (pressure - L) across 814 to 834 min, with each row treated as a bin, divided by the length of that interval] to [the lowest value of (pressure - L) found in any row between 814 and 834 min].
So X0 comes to 0.27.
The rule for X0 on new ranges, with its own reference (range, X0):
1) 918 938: 0.11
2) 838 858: 0.32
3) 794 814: 0.72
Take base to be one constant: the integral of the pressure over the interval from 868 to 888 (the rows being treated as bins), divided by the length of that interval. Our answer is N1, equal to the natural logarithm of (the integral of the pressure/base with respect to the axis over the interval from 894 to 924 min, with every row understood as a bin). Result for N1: 3.411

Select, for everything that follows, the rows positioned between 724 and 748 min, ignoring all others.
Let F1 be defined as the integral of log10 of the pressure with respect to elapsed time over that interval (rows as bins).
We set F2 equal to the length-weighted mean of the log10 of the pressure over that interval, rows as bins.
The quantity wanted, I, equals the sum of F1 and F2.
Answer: 7.77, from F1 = 7.5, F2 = 0.311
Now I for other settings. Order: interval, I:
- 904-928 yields 7.89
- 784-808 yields 7.69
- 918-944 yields 8.48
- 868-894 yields 8.42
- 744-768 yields 7.79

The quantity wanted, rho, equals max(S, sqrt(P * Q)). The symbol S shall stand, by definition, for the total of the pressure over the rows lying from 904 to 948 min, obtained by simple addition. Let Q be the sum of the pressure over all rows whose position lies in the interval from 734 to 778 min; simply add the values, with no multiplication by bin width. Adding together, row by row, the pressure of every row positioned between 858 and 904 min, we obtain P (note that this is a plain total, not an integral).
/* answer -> 18.6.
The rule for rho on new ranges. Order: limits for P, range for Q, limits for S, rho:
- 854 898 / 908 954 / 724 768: 18.5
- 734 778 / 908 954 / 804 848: 18.5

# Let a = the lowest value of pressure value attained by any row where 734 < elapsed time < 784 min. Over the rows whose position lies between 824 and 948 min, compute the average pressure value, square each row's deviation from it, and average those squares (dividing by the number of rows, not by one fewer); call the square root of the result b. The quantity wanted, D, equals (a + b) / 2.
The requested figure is 1.017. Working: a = 2.01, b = 0.0237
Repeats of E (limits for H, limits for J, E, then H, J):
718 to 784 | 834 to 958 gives 1.01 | 2.049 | 2.06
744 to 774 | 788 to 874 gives 1.00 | 2.049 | 2.05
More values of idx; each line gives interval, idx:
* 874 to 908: 906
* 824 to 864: 831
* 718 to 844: 741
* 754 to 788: 766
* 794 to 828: 826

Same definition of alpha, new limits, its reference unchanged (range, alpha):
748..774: 0.012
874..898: 0.009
